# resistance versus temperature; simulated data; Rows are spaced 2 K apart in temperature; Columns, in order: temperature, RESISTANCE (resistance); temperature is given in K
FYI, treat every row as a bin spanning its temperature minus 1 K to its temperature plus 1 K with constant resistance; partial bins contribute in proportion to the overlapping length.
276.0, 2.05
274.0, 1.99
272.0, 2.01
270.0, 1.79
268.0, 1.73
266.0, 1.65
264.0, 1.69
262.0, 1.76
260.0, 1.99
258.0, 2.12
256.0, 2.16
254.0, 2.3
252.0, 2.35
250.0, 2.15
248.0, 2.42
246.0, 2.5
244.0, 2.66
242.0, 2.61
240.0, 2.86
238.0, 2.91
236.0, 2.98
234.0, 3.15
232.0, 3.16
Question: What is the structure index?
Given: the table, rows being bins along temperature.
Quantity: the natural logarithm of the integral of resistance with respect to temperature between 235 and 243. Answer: 3.12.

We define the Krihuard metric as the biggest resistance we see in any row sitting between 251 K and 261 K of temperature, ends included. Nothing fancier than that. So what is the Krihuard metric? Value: 2.35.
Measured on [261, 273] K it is 2.01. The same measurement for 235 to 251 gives 2.98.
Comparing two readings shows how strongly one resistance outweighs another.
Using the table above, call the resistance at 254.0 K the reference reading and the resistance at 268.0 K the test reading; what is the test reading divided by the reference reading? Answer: 0.75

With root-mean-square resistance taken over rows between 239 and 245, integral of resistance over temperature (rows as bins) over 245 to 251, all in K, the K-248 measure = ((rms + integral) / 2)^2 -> 71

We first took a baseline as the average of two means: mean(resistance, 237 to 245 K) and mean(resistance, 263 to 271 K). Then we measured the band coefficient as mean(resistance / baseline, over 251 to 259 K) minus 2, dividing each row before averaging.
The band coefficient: -1.00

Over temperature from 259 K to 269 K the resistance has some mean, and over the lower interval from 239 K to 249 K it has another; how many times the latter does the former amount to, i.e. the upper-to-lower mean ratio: 0.68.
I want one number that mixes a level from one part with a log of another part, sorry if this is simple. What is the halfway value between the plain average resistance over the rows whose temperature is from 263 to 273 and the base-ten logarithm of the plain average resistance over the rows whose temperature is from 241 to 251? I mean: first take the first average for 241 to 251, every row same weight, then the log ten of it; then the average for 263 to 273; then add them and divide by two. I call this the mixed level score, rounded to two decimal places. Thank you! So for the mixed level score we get 1.08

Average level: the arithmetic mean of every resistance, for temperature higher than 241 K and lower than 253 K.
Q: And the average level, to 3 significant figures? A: 2.45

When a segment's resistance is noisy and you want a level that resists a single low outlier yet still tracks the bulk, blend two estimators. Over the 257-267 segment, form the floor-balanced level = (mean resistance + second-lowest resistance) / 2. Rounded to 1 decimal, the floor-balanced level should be 1.8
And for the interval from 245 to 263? 2.1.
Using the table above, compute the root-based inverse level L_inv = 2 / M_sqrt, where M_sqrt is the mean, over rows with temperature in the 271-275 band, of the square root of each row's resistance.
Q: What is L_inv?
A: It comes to 1.41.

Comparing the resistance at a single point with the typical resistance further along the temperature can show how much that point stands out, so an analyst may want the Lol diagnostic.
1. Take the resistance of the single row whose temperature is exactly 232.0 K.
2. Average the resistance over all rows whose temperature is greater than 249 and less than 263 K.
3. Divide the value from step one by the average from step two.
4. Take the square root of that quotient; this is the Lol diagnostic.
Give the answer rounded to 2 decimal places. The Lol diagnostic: 1.22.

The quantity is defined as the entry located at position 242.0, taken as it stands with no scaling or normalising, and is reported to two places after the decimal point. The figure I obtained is 2.61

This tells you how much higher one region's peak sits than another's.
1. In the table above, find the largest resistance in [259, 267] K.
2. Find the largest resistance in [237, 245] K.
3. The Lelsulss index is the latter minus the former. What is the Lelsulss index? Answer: 0.92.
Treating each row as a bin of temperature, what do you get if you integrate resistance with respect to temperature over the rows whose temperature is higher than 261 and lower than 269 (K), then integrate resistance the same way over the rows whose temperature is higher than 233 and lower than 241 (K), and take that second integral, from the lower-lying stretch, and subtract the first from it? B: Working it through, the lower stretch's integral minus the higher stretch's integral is 10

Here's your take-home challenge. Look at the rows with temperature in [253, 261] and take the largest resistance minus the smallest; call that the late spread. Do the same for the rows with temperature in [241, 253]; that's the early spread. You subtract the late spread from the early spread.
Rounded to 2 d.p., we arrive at 0.20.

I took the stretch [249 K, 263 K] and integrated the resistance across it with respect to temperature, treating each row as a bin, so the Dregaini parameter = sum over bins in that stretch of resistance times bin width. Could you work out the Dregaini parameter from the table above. 30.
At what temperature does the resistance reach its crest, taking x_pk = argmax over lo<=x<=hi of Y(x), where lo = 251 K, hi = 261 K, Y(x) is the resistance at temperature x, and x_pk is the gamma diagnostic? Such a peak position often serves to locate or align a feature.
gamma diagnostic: 252.0 K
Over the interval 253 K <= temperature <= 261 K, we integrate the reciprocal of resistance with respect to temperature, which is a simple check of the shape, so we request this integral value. 3.7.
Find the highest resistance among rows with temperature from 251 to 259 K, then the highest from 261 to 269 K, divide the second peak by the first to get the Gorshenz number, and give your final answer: 0.75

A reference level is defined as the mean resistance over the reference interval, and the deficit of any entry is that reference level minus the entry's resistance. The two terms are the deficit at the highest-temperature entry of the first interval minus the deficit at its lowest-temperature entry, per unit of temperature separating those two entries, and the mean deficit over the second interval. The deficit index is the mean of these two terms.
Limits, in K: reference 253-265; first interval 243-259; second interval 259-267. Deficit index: 0.13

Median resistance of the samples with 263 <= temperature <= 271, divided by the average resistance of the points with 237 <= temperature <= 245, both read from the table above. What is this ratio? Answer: 0.62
